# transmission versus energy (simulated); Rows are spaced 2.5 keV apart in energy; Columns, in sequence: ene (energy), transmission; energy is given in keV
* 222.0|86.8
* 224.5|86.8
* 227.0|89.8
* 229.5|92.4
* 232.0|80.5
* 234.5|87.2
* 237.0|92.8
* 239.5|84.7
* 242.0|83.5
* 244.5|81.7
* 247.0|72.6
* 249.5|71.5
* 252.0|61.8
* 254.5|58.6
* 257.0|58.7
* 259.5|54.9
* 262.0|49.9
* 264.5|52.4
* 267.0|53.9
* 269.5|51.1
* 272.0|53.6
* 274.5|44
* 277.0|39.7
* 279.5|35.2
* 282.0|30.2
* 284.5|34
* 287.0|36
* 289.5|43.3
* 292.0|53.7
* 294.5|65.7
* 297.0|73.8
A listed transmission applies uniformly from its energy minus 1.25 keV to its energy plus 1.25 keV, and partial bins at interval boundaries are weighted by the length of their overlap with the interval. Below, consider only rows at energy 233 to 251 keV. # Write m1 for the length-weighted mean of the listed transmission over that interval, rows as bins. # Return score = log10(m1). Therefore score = 1.91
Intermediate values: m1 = 82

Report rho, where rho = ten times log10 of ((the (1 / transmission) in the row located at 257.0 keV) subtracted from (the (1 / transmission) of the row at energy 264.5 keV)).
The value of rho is -27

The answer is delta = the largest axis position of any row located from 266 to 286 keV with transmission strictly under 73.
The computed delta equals 284.5 keV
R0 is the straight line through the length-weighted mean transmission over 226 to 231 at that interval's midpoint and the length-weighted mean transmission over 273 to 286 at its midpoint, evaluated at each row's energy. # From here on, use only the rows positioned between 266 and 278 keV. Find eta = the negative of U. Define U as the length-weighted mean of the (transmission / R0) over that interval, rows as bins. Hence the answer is -1.08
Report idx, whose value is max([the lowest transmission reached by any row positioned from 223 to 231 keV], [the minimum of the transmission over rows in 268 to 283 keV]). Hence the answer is 87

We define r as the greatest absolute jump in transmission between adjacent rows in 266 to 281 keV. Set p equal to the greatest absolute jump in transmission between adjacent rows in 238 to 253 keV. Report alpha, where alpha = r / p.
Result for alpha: 0.99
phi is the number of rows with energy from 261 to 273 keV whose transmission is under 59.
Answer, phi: 5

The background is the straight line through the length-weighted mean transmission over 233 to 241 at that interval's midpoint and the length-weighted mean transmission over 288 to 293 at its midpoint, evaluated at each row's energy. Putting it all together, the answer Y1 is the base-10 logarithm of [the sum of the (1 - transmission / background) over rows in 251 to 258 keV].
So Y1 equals -0.2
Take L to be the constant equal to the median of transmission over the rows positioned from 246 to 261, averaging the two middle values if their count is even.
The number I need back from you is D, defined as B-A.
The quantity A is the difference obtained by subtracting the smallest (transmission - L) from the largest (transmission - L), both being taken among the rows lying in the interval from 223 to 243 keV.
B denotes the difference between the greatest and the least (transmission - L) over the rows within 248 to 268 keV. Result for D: 9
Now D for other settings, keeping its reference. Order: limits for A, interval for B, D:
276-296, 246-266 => -13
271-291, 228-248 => -3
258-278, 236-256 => 19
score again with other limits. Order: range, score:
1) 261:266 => 1.71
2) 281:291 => 1.56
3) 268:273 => 1.72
